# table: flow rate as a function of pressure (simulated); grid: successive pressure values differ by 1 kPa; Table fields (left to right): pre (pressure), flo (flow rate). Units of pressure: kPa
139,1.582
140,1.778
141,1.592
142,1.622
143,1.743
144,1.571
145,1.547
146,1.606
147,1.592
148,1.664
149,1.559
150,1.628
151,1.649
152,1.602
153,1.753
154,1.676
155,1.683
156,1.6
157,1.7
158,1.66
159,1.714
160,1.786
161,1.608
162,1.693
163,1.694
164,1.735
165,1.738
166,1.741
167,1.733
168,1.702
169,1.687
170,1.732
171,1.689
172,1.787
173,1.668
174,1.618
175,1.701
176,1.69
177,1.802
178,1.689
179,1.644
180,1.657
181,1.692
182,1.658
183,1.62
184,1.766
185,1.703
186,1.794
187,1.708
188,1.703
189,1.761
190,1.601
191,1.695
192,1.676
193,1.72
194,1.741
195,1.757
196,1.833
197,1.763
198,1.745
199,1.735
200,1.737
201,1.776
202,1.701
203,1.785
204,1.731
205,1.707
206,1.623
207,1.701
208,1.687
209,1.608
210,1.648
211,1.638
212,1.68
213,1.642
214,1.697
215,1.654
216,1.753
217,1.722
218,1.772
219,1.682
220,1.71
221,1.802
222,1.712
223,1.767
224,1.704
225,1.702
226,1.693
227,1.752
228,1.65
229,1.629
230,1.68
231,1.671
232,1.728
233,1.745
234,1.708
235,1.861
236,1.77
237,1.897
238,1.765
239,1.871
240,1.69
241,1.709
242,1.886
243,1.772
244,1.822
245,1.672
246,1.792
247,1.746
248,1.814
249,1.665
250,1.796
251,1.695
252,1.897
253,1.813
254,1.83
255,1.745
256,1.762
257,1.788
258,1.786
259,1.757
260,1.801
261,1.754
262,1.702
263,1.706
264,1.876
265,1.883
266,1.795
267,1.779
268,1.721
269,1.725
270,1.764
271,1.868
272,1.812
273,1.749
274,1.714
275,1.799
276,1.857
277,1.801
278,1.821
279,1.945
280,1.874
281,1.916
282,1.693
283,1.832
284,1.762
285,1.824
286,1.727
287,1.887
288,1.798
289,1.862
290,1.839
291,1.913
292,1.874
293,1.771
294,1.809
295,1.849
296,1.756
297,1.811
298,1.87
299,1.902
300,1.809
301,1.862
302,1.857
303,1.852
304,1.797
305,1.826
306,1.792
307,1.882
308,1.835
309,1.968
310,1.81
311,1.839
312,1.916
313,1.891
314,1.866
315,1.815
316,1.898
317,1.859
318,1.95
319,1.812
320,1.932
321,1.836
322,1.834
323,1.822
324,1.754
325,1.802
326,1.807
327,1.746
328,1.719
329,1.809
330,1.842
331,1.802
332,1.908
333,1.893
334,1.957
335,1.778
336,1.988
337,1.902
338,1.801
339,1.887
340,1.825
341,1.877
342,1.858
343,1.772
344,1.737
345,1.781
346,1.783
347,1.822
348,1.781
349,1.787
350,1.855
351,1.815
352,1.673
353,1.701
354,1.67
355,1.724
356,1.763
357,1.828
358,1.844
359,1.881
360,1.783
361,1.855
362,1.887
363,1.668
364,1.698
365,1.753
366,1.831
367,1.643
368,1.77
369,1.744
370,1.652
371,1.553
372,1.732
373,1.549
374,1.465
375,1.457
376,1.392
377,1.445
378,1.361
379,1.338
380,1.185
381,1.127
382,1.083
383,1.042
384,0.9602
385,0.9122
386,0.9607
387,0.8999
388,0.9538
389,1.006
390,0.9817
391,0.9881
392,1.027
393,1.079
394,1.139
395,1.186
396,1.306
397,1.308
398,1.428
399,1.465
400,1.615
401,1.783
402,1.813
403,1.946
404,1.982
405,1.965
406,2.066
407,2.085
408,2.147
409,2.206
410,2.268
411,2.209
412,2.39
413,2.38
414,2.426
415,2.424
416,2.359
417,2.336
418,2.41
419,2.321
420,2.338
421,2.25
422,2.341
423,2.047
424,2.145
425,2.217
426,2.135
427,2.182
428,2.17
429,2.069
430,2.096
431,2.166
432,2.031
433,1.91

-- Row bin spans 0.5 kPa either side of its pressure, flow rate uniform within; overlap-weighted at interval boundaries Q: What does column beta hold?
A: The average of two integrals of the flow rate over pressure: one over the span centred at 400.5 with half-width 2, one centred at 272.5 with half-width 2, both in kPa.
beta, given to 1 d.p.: 6.9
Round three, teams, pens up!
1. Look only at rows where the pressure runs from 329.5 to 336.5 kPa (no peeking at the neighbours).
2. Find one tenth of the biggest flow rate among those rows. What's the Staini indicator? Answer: 0.199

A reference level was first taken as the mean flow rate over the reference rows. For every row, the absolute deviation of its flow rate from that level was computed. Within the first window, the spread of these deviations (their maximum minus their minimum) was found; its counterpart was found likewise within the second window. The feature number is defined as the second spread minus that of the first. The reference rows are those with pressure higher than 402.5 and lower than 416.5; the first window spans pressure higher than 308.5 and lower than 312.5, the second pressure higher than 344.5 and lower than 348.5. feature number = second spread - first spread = -0.12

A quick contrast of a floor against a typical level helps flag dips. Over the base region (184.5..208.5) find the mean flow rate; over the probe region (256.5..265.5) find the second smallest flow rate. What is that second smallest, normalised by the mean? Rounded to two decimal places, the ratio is 0.99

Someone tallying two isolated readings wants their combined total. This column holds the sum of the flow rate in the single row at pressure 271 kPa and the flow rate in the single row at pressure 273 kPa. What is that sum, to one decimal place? 3.6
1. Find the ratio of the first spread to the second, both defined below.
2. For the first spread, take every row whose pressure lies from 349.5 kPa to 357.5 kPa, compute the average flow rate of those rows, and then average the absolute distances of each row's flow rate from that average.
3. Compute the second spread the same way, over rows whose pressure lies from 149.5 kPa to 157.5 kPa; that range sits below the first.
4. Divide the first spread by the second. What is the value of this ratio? 1.5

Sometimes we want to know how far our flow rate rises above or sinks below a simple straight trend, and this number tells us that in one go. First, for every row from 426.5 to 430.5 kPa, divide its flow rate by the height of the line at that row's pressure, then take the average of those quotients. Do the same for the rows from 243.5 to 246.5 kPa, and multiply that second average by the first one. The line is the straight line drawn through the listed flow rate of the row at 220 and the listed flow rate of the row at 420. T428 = 0.89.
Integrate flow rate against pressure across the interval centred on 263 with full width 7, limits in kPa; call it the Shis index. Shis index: 13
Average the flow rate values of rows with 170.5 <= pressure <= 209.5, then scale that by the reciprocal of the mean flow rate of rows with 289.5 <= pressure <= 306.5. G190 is 0.93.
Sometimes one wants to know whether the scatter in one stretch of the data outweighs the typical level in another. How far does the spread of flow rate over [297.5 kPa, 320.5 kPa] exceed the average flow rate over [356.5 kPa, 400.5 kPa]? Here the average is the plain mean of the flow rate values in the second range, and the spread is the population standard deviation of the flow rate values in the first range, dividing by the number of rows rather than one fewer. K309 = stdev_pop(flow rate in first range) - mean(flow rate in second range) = -1.36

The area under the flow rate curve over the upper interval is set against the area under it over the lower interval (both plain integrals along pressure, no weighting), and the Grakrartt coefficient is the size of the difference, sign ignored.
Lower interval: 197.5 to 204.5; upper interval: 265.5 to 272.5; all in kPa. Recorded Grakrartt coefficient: 0.25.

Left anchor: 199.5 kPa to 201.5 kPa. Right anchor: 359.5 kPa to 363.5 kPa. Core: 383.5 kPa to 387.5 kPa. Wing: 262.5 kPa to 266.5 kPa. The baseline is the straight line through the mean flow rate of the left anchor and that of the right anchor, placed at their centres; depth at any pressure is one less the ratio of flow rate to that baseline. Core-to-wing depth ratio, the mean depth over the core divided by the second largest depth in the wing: -40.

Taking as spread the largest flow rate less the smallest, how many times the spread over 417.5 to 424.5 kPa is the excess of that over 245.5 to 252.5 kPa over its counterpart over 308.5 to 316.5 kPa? 0.20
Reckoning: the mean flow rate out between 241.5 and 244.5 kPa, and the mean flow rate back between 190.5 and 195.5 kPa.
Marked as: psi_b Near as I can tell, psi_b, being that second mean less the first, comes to -0.11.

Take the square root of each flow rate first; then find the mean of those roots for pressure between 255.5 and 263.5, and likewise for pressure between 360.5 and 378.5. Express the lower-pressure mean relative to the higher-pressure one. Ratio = 1.037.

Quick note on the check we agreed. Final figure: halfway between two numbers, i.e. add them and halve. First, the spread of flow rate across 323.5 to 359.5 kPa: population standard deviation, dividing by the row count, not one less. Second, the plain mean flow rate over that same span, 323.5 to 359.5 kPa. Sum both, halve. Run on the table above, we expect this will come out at 0.941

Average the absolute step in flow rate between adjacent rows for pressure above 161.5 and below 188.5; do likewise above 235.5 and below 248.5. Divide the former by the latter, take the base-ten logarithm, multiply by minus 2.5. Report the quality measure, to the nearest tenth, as 0.8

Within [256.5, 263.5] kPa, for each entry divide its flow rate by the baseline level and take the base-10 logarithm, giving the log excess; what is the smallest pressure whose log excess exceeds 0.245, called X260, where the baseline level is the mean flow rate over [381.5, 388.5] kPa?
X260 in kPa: 257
